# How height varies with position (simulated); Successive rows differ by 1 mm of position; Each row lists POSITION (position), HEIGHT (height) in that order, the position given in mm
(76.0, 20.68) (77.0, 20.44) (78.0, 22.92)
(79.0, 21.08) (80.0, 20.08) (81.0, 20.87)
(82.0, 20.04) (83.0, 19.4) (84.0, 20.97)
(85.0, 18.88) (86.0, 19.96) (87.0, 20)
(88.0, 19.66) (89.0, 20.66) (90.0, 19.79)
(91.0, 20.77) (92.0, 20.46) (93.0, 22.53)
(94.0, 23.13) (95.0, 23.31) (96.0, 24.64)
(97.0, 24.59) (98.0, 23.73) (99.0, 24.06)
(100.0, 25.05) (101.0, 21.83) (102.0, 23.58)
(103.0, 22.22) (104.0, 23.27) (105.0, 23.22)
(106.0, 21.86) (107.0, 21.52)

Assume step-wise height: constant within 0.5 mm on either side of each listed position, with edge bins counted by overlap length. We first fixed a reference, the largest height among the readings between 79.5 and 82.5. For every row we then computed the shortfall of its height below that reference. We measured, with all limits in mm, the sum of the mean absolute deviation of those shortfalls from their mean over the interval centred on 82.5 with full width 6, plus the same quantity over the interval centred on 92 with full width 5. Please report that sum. 1.8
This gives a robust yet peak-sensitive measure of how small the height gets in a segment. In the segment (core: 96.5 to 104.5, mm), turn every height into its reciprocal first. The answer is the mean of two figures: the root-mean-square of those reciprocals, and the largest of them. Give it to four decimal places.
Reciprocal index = 0.0442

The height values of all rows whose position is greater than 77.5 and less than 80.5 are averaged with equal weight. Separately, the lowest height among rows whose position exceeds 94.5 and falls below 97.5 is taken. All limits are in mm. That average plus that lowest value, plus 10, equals 54.7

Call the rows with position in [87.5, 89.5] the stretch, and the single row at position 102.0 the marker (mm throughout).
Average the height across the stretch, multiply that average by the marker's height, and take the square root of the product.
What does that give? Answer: 21.8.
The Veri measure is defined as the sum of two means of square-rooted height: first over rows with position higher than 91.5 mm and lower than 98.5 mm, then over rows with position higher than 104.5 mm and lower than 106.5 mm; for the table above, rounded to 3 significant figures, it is 9.56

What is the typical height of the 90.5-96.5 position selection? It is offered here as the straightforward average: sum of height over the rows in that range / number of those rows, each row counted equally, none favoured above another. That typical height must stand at 22.5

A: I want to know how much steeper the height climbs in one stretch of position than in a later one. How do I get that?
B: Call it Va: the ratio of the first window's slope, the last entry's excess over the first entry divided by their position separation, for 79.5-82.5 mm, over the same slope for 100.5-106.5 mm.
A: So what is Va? -3.3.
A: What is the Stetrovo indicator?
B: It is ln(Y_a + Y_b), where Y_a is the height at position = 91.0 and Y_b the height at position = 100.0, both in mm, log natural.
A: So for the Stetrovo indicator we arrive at 3.82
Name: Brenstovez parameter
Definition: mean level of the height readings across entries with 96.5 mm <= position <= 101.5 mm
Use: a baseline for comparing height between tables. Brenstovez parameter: 23.9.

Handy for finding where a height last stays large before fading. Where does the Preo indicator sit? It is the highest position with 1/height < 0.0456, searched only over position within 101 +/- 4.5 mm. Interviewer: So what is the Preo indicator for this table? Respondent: 105.0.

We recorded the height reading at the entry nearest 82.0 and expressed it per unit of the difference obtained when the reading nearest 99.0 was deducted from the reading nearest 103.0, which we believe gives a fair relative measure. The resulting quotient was -11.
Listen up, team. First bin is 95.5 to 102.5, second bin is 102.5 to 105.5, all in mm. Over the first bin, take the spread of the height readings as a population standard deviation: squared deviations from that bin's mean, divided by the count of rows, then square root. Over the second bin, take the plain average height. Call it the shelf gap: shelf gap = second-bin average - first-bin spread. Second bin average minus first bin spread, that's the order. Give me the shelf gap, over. 21.9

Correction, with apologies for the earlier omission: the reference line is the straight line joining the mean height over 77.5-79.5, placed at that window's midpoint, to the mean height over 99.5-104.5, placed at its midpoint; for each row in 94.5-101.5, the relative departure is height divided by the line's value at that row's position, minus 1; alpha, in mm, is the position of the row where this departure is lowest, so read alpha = 101.0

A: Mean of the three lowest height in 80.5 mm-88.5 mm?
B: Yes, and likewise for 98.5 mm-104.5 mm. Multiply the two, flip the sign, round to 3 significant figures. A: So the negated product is -433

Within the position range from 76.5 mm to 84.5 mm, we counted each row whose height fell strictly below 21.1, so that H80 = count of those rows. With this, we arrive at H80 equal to 7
